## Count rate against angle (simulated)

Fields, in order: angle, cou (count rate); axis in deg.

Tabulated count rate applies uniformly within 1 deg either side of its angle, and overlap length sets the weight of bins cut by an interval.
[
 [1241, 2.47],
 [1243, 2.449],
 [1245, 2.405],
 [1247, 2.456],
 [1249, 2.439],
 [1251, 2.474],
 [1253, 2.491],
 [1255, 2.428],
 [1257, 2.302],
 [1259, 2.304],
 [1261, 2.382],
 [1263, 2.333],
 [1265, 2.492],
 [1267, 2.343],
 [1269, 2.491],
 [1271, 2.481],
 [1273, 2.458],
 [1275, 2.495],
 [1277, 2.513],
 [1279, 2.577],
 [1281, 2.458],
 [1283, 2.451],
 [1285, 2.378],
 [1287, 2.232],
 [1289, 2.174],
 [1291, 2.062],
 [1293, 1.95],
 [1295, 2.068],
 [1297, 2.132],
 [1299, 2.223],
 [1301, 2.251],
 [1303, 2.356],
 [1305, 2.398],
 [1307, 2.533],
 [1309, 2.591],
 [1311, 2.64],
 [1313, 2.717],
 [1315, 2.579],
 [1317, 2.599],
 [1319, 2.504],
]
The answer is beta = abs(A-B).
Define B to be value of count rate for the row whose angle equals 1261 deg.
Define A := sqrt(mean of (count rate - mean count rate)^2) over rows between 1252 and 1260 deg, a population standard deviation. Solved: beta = 2.30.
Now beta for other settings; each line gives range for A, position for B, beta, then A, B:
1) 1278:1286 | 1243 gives 2.38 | 0.071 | 2.449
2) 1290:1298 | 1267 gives 2.28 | 0.065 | 2.343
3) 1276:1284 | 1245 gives 2.35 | 0.051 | 2.405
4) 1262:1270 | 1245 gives 2.33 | 0.077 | 2.405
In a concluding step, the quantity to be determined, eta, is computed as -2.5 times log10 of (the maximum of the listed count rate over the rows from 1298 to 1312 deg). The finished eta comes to -1.05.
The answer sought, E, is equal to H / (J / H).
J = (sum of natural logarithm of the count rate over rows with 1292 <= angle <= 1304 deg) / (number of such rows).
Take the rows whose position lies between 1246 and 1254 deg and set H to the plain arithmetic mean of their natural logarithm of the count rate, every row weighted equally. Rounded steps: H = 0.90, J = 0.77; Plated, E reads 1.06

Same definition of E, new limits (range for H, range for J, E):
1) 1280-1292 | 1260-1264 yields 0.80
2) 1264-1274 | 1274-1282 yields 0.87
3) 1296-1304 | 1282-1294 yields 0.82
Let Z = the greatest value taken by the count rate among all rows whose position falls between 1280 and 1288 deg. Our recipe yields 2.458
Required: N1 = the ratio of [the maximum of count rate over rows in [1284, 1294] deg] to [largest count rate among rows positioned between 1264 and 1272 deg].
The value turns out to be 0.95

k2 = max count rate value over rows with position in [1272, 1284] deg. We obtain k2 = 2.577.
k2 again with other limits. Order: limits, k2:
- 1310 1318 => 2.717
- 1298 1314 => 2.717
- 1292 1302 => 2.251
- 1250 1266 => 2.492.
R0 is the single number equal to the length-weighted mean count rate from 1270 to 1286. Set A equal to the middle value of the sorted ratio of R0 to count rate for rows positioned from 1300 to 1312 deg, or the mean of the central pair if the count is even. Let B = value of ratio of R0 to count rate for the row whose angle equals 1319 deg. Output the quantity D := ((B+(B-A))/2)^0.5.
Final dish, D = 0.697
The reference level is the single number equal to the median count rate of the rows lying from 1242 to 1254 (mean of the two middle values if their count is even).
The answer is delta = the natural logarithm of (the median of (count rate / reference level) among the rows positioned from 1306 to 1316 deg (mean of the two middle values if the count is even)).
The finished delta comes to 0.05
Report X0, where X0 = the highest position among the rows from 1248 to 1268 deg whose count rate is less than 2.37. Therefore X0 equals 1267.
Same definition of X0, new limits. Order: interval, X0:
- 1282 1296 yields 1295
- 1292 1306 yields 1303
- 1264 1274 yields 1267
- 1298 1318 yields 1303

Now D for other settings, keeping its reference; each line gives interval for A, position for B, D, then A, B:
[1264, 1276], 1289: 0.801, 0.996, 1.14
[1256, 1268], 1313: 0.618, 1.059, 0.91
